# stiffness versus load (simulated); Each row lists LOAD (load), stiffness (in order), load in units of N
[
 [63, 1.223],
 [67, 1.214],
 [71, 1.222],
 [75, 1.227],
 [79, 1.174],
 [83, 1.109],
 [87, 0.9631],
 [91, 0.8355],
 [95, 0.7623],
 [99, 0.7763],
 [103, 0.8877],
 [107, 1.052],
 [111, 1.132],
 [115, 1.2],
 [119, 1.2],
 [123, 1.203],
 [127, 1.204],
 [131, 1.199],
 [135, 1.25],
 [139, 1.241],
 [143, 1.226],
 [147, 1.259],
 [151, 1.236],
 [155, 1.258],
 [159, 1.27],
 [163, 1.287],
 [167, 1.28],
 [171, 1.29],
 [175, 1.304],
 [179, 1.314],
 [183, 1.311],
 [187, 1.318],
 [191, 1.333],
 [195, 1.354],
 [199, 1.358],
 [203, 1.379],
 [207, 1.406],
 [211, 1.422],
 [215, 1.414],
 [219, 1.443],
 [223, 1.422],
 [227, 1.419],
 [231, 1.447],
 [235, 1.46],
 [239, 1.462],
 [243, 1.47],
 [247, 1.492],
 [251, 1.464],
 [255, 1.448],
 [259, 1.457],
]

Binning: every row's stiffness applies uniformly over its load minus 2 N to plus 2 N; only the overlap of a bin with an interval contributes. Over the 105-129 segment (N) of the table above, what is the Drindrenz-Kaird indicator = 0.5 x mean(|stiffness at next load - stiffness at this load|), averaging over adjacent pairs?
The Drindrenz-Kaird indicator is 0.015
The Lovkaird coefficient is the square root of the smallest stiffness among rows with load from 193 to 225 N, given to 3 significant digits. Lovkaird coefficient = 1.16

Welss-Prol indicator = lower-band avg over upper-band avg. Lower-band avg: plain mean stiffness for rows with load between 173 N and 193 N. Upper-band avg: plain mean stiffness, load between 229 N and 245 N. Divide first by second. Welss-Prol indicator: 0.90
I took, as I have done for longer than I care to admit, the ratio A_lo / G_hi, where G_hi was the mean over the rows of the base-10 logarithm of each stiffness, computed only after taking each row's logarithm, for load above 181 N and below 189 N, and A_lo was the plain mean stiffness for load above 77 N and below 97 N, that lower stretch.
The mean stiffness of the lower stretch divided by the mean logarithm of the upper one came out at 8.2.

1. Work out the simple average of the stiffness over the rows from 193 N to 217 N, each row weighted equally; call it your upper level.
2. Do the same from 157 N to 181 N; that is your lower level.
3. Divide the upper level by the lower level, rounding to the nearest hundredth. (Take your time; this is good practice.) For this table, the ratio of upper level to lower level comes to 1.08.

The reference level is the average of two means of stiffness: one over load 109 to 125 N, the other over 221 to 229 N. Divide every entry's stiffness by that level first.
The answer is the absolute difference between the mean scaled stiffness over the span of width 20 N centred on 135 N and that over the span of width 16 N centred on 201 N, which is 0.12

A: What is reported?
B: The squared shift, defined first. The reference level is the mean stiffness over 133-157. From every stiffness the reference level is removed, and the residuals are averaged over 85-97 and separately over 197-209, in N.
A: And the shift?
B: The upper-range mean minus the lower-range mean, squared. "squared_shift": 0.278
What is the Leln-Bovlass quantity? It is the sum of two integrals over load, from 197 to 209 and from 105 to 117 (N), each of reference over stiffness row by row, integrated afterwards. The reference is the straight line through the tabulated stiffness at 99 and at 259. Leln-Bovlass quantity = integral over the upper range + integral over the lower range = 19.4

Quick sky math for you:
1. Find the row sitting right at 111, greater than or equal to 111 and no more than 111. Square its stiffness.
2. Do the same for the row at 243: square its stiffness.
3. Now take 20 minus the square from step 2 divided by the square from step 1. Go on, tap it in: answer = 18.3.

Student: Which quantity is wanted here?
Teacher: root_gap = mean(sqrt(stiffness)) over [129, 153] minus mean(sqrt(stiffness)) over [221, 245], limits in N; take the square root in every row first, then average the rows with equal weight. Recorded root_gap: -0.091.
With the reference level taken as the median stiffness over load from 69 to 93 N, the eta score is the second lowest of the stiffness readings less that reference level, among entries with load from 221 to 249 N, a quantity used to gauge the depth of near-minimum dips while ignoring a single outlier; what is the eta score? 0.28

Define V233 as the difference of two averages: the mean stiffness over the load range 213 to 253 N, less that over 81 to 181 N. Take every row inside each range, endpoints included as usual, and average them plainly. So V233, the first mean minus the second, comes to 0.30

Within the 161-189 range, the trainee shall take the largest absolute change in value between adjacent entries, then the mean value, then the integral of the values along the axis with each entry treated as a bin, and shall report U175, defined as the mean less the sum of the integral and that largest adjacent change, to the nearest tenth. -35.1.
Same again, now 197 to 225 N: -38.0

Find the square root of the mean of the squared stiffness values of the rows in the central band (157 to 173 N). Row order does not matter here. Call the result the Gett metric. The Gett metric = 1.28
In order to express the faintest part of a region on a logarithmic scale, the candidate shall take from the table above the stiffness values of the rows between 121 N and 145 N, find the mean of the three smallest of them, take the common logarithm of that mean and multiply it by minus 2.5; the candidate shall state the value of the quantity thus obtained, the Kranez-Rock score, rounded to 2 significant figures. -0.20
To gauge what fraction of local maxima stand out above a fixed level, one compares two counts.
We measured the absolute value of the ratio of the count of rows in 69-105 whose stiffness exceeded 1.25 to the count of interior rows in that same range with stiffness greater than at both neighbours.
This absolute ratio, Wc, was 0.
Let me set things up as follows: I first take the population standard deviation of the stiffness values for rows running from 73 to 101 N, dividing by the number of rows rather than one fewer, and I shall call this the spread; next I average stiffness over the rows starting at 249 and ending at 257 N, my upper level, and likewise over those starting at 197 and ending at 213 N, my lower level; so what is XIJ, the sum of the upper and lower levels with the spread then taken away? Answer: 2.67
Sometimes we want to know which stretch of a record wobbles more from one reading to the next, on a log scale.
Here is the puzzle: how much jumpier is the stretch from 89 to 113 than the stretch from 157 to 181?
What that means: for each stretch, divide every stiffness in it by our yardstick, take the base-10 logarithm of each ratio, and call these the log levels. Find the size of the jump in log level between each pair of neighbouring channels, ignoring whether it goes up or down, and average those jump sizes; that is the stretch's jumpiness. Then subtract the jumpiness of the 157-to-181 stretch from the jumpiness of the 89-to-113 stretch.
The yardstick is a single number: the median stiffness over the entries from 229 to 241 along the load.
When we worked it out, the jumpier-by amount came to 0.038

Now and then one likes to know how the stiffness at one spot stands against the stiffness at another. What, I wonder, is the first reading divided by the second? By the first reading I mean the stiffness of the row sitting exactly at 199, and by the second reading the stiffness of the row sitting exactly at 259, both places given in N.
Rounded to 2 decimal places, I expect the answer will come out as 0.93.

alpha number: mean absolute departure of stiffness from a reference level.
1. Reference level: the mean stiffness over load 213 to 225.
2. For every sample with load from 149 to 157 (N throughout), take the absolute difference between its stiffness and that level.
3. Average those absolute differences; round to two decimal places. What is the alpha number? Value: 0.18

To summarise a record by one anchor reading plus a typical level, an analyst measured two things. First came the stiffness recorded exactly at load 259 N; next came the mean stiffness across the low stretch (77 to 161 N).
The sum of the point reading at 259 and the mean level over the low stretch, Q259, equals 2.57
